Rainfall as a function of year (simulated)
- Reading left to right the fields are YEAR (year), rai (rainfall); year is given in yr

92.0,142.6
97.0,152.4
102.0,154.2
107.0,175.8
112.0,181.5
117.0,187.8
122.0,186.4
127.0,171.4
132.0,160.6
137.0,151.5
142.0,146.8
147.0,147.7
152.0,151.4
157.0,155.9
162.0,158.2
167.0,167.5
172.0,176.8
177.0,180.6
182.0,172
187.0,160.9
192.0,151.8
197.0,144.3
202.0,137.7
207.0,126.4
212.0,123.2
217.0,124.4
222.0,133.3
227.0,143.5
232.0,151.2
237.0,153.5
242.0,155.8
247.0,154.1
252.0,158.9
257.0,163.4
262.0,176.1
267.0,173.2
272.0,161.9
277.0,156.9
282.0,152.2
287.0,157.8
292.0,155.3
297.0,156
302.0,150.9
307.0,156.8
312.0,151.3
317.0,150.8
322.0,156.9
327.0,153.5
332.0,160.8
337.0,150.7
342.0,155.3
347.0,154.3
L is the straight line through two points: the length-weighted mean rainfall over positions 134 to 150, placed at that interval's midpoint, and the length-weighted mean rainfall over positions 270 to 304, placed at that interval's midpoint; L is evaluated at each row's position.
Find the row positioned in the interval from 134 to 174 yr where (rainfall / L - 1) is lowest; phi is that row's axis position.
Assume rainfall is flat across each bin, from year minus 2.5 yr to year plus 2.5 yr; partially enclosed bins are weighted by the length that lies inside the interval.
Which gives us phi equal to 142.0 yr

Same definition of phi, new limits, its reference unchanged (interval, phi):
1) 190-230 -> 212.0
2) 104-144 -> 142.0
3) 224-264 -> 227.0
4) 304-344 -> 337.0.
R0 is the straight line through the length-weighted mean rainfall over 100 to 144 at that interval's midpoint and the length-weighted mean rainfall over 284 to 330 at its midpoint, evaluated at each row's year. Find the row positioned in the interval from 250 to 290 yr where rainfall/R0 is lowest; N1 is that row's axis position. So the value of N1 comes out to 282.0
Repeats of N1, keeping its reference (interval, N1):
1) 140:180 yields 142.0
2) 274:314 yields 282.0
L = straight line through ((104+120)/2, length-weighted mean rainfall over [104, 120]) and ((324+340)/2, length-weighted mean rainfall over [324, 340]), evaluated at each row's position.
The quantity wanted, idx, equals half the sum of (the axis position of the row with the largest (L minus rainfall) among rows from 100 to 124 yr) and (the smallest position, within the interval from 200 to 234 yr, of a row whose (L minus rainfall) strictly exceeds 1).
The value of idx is 152.0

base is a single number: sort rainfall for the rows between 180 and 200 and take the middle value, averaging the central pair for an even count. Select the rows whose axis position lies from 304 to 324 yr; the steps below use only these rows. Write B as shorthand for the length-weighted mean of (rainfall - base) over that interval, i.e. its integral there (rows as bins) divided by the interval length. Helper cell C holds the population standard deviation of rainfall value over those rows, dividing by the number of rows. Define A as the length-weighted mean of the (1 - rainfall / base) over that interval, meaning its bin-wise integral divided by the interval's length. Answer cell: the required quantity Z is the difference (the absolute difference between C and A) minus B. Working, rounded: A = 0.016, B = -3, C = 3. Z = 5.4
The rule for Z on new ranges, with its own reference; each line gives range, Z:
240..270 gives 1.1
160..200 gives 4.3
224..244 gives 10.5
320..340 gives 4.7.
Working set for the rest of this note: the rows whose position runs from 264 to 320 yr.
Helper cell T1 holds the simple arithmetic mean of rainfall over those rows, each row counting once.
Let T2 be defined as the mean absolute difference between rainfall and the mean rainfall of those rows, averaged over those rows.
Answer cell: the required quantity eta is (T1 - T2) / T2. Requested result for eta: 35.9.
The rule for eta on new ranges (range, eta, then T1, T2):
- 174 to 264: 10.2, 151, 13.5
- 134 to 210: 12.7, 155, 11.3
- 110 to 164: 11.3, 164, 13.2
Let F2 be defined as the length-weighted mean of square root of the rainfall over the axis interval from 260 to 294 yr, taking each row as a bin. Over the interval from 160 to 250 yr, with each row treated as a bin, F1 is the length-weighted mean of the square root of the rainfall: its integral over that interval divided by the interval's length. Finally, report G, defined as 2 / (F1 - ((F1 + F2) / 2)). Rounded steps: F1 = 12.26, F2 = 12.7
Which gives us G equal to -9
